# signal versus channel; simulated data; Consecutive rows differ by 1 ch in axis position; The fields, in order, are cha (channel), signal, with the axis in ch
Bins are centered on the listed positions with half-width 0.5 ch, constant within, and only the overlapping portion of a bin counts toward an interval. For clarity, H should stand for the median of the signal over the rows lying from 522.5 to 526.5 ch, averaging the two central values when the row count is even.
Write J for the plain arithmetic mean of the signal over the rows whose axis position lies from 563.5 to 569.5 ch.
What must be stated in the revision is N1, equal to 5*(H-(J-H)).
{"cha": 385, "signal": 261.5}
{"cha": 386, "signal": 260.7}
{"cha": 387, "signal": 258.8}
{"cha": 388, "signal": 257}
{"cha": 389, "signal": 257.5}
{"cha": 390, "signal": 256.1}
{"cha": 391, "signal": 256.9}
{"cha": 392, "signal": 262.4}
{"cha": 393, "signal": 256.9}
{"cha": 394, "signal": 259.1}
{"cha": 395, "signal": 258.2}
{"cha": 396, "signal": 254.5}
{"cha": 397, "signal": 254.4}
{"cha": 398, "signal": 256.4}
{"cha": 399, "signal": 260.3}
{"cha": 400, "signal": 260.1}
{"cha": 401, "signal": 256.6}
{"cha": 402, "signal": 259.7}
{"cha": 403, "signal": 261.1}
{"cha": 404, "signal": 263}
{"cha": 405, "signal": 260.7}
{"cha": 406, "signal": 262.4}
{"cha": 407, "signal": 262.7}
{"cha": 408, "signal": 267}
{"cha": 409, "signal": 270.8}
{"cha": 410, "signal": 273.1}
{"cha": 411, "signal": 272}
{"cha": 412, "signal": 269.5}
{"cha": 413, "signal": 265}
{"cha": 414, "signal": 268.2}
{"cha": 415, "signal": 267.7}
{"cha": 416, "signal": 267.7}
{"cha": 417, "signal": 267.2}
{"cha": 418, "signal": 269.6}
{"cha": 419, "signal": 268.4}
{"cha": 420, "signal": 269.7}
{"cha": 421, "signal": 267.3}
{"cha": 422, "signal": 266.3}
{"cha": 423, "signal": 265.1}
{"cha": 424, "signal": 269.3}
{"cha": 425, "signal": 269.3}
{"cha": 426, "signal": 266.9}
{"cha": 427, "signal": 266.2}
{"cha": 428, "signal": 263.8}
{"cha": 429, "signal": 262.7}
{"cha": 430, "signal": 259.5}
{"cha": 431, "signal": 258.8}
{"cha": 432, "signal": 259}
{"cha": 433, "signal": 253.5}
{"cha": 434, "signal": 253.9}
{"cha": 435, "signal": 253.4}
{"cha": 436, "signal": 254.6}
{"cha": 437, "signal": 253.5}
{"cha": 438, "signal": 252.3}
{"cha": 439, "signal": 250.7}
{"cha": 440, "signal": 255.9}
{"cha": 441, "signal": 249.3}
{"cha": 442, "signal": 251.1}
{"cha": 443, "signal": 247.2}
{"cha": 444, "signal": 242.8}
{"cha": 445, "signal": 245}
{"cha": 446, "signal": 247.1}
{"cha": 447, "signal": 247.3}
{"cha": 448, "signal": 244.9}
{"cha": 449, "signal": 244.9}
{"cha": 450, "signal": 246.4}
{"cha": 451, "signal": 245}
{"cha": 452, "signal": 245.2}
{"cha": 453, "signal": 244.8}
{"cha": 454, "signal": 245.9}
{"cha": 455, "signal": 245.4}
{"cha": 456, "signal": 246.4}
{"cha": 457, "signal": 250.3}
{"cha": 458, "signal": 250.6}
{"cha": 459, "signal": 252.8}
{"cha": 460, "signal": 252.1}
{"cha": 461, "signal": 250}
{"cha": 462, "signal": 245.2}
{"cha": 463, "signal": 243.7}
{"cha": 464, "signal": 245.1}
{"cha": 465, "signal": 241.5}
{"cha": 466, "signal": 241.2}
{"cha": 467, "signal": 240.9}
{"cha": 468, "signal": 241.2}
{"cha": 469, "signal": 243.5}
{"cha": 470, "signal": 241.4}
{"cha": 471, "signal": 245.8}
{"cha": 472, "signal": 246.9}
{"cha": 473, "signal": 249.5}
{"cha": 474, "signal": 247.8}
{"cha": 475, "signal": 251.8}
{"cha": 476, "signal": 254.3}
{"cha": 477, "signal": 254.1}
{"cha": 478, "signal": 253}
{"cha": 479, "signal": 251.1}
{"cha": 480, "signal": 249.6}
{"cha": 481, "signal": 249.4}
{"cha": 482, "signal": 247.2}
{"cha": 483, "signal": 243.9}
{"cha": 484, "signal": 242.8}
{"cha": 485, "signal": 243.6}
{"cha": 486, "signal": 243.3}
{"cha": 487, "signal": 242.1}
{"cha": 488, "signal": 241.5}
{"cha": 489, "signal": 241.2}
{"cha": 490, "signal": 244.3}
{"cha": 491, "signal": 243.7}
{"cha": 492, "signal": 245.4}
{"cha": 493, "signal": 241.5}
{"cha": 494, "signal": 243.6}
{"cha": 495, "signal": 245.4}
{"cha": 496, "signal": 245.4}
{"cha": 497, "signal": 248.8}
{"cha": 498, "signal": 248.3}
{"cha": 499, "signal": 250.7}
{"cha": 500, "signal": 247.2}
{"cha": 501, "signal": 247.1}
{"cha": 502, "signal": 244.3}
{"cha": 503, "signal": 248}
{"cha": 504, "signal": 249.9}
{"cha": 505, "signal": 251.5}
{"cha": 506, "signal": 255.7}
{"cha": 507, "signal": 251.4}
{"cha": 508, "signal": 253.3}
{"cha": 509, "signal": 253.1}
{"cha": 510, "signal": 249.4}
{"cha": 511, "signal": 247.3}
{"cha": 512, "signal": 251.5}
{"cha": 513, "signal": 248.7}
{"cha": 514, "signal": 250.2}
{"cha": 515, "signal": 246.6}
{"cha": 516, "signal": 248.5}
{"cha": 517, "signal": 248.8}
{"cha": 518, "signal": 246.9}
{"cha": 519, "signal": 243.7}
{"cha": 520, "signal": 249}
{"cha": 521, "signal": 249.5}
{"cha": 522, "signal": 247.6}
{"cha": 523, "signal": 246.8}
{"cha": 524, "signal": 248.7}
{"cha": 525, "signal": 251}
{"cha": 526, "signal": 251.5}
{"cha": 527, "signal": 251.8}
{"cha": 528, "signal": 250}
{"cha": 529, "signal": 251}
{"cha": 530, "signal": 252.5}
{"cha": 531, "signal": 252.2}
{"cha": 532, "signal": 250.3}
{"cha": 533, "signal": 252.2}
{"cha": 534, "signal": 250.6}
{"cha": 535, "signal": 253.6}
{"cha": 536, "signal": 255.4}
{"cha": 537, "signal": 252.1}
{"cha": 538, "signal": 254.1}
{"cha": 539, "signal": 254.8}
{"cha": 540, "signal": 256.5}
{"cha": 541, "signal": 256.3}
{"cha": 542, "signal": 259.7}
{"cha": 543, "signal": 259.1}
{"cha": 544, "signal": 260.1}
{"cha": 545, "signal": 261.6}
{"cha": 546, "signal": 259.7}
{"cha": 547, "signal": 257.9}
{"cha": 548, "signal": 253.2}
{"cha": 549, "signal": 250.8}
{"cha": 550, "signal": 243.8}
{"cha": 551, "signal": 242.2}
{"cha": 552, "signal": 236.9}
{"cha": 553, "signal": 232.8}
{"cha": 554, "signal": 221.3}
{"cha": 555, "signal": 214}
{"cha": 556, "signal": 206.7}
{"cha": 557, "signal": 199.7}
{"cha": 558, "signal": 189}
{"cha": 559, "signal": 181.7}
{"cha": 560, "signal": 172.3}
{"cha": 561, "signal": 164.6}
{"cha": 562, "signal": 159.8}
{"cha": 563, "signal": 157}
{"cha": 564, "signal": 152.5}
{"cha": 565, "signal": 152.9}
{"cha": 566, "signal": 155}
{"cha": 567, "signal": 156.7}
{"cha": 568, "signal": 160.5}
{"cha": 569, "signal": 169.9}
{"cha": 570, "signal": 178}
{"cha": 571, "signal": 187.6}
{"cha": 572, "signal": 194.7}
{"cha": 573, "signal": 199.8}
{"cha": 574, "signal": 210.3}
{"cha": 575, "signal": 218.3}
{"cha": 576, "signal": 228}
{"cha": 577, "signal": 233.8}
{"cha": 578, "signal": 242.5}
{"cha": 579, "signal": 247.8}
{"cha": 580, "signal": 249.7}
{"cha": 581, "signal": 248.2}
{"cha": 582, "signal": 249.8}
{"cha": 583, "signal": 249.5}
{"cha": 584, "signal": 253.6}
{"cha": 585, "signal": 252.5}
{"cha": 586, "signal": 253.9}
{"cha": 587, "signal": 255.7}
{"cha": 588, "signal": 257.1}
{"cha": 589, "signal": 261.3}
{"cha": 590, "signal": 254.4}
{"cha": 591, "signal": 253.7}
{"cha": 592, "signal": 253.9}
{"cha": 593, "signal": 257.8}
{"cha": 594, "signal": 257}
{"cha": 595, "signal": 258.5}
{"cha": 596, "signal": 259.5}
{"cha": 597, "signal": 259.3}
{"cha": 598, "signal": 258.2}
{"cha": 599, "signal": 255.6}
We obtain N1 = 1709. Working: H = 250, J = 158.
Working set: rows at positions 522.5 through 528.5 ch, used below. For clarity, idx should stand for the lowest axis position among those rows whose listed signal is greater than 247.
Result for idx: 524 ch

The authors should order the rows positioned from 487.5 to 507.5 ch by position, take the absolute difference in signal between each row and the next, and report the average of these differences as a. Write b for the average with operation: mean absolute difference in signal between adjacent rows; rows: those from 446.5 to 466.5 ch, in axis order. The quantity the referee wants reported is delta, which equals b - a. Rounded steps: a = 2.2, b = 1.5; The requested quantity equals -1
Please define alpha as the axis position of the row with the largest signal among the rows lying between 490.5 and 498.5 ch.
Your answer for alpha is 497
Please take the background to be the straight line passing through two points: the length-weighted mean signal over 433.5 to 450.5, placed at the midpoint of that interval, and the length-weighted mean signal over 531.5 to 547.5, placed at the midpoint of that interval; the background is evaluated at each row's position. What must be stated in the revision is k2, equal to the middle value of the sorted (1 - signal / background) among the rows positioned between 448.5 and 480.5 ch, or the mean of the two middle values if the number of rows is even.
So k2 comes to 0.02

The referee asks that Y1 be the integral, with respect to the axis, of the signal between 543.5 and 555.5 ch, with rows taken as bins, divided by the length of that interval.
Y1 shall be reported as 245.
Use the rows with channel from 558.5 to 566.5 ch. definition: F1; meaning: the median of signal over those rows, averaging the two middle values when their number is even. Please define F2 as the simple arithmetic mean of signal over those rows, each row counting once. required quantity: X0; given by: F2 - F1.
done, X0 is 3.6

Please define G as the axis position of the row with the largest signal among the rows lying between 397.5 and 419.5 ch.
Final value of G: 410 ch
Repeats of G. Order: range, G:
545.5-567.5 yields 546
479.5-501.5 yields 499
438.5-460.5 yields 440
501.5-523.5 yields 506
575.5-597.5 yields 589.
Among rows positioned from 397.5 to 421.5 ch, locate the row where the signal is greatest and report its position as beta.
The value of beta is 410 ch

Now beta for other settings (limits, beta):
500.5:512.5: 506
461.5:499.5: 476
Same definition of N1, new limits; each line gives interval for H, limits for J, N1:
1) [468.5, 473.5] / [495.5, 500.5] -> 1218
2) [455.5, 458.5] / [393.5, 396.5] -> 1217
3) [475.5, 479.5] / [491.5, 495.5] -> 1316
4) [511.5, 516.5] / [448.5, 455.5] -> 1260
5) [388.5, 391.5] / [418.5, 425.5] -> 1229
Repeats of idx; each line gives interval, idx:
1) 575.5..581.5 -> 579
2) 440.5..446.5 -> 441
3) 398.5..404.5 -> 399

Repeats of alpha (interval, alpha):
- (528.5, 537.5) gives 536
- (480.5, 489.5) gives 481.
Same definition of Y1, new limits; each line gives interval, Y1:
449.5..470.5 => 246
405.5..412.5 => 268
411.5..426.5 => 268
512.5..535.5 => 250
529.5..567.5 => 225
